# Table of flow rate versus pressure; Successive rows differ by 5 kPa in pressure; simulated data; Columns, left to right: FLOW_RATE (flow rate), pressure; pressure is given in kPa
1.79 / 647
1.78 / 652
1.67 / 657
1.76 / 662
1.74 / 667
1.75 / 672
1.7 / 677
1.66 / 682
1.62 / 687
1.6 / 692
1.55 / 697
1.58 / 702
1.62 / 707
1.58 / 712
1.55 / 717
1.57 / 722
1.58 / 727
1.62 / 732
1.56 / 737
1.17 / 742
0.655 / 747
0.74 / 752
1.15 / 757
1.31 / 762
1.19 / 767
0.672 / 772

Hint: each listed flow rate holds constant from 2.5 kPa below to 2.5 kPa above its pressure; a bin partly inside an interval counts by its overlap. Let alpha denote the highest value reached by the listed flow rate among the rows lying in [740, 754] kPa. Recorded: 1.17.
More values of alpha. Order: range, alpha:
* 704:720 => 1.62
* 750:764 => 1.31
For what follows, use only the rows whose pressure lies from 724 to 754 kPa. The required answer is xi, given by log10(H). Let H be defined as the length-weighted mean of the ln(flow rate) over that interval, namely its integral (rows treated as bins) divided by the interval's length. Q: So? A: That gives -0.828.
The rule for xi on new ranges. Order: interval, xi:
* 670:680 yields -0.266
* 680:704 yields -0.327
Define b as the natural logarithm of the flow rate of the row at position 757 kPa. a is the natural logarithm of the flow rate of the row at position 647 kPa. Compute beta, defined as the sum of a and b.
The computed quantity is 0.7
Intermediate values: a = 0.6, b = 0.14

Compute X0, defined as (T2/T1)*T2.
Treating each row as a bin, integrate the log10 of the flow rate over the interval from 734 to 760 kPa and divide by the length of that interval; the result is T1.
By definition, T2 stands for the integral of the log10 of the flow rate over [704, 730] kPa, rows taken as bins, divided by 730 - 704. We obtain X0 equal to 5.12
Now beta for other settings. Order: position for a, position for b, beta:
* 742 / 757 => 0.3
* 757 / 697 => 0.6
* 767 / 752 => -0.1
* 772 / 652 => 0.2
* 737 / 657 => 1.0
